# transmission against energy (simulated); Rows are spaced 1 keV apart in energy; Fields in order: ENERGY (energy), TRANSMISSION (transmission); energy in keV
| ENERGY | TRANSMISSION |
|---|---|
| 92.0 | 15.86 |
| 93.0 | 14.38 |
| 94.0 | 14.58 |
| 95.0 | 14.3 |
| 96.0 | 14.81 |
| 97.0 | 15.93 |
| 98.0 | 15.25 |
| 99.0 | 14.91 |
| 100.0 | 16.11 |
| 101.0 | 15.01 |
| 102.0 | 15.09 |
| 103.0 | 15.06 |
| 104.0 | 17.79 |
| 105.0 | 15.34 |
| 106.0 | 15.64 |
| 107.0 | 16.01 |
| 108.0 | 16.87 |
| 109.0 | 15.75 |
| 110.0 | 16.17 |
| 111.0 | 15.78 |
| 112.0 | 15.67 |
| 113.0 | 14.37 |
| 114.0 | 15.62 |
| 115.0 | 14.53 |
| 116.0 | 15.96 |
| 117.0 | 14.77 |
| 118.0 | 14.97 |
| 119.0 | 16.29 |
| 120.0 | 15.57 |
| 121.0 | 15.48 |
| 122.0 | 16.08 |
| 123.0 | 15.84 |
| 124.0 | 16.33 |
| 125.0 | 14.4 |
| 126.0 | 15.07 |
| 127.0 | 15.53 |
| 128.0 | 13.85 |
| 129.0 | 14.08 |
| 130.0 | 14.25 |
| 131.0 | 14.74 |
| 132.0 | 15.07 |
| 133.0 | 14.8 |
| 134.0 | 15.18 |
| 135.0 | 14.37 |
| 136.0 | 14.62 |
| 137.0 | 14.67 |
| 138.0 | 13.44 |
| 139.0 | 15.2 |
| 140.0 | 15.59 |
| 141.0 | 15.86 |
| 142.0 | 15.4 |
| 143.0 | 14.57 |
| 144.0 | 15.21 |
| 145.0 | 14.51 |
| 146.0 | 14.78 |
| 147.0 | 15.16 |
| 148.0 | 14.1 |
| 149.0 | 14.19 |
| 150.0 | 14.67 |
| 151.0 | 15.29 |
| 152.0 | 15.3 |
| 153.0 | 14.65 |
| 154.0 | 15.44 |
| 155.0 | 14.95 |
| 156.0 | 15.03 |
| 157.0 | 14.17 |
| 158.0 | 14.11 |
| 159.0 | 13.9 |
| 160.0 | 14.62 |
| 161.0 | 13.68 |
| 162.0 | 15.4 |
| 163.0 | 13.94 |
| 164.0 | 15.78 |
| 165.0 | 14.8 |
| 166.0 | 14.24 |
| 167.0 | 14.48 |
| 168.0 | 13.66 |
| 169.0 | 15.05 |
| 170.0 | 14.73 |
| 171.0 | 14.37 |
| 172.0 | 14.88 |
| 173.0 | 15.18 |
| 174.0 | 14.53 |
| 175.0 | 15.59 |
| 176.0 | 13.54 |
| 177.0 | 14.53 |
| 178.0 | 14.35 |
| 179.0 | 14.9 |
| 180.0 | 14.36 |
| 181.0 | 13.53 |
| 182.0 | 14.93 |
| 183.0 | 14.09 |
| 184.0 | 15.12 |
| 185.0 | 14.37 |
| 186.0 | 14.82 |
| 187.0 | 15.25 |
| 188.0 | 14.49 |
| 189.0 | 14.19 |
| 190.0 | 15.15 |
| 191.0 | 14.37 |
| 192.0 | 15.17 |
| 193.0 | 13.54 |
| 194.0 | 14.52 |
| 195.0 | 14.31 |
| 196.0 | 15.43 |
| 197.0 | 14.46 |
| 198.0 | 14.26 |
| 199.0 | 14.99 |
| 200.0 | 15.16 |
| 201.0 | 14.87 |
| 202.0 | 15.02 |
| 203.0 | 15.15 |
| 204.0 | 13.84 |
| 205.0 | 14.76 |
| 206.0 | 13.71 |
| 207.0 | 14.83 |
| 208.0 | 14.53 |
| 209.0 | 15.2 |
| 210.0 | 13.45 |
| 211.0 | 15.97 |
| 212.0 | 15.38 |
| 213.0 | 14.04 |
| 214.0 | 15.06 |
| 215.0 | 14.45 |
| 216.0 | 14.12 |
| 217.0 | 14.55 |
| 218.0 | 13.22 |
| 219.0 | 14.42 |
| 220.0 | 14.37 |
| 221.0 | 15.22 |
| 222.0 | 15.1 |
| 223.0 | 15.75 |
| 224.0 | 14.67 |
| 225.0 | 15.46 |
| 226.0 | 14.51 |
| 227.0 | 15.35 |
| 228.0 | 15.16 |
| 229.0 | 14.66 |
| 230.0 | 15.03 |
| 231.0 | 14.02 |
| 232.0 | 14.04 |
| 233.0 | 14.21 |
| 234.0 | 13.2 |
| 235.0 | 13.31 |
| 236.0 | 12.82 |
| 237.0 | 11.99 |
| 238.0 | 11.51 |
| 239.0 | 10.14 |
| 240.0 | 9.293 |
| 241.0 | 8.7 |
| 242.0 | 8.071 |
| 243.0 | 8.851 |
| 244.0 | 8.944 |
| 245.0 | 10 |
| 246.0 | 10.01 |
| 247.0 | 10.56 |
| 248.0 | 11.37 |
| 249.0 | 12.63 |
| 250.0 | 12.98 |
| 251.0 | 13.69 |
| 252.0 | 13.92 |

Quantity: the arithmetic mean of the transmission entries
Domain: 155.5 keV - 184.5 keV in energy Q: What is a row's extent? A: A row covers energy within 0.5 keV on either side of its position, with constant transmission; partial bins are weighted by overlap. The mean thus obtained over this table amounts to 14.5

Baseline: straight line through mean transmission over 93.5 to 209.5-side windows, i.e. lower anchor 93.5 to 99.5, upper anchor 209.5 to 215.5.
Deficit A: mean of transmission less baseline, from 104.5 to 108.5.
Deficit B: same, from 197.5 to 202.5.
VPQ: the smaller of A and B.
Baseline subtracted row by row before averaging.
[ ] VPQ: 0.1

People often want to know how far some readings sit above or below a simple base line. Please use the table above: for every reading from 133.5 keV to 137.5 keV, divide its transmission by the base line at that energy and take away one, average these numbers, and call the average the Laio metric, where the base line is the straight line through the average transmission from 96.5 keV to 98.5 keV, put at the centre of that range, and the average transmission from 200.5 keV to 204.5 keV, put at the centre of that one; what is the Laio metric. -0.037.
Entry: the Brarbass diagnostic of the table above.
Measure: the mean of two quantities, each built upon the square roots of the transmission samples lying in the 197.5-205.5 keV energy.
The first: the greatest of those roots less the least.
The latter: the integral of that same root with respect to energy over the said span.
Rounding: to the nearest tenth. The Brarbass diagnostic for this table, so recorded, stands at 15.5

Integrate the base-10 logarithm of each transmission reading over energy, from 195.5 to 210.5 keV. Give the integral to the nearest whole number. 17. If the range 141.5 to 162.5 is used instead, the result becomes 25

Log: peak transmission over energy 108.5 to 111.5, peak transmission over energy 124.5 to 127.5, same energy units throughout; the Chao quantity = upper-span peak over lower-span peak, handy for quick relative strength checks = 0.96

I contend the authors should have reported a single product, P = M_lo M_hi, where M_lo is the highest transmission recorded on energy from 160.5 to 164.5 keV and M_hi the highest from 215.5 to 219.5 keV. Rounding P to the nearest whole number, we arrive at 230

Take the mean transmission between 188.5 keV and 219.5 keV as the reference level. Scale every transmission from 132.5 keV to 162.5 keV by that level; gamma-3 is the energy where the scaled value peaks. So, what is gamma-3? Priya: 141.0 keV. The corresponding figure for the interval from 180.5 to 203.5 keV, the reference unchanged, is 196.0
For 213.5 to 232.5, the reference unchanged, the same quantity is 223.0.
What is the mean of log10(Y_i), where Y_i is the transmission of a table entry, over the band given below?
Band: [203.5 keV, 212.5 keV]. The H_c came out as 1.16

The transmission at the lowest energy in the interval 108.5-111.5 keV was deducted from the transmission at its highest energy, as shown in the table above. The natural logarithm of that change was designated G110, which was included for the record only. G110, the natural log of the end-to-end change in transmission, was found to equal -3.51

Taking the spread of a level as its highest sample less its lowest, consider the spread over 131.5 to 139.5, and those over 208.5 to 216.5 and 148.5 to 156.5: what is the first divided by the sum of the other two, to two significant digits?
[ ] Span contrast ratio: 0.47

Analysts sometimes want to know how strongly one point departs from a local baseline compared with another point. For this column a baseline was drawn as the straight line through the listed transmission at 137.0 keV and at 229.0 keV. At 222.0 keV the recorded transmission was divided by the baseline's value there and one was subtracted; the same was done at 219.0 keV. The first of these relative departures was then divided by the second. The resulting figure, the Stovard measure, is -1.8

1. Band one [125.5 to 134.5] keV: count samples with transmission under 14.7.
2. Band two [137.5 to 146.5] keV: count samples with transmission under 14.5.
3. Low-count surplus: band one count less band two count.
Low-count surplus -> 2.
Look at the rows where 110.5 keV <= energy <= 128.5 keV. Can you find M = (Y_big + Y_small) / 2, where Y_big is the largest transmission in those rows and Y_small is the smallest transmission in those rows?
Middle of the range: 15.1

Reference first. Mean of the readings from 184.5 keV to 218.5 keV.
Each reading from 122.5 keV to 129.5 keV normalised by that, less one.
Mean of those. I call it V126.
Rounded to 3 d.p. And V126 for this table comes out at 0.028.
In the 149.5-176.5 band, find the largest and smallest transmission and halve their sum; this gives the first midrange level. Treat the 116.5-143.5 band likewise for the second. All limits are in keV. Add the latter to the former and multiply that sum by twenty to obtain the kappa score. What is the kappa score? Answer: 591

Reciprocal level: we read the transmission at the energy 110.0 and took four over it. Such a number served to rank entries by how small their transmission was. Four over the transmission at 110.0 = 0.247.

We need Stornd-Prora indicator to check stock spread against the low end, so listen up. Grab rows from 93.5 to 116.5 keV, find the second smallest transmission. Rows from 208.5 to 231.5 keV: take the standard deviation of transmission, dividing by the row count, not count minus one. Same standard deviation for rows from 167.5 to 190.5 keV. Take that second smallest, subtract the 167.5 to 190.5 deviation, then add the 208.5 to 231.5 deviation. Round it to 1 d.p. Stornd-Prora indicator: 14.5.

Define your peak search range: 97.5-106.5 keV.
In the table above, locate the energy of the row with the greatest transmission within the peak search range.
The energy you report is 104.0 keV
